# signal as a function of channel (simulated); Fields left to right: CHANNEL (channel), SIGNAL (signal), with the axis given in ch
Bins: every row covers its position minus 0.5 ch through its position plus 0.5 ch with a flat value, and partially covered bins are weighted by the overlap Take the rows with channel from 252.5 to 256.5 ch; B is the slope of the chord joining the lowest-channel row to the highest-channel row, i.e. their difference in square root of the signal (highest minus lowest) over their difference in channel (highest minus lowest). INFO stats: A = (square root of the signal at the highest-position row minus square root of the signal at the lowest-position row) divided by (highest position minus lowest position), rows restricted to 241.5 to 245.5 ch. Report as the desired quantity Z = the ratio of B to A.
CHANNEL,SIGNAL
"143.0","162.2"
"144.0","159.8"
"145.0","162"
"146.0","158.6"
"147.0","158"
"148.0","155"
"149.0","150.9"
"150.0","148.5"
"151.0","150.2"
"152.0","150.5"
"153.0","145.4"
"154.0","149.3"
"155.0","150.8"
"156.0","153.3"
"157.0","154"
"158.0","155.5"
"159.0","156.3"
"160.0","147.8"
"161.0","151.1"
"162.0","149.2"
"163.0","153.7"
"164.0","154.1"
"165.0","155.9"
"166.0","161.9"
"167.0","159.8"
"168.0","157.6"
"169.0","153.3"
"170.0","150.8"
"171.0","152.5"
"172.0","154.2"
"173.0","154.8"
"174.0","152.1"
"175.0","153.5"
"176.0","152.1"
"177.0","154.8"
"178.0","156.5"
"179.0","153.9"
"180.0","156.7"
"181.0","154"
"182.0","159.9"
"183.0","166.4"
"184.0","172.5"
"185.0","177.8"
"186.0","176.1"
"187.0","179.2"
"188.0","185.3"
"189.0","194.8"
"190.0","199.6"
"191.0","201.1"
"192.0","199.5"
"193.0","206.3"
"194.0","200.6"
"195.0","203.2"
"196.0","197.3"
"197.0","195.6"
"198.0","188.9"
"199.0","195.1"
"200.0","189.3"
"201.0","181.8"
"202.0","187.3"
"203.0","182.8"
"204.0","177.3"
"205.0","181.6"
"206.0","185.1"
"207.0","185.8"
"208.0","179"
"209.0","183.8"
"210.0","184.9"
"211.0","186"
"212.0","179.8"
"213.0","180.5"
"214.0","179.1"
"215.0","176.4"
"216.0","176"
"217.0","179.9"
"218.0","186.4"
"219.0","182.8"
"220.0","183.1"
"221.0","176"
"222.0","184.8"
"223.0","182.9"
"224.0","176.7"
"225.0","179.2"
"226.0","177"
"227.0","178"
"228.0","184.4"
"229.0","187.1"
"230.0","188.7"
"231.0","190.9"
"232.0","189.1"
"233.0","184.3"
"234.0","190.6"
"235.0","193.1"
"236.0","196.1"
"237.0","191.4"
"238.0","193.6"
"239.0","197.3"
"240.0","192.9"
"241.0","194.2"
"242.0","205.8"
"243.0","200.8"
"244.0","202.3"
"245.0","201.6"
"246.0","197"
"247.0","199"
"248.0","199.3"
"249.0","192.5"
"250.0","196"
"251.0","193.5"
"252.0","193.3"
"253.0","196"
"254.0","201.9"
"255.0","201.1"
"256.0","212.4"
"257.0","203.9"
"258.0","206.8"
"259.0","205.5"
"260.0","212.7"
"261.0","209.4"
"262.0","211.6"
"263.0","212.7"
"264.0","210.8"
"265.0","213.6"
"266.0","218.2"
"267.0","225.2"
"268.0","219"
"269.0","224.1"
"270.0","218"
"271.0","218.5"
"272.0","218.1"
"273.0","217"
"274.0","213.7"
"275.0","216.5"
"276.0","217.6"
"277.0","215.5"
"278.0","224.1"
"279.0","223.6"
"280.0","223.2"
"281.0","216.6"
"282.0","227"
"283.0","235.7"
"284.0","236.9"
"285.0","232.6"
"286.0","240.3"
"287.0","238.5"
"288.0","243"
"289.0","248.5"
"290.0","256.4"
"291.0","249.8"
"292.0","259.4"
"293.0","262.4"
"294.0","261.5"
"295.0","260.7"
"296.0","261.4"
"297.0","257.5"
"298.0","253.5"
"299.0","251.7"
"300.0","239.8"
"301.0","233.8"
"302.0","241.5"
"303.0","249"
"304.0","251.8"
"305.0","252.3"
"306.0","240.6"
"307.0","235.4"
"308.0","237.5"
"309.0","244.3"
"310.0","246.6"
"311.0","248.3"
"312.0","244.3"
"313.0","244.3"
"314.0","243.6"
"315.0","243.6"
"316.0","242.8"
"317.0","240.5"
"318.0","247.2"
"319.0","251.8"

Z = -4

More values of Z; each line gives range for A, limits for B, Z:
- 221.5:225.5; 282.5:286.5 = -1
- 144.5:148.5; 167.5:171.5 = 1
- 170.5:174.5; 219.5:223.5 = 0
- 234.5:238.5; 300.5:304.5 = 32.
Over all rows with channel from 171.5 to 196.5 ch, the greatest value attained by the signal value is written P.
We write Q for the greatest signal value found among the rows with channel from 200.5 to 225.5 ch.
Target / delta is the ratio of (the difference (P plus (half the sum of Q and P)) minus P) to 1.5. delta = 131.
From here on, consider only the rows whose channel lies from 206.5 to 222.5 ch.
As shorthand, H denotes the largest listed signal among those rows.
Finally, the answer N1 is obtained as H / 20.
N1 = 9.3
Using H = 186.4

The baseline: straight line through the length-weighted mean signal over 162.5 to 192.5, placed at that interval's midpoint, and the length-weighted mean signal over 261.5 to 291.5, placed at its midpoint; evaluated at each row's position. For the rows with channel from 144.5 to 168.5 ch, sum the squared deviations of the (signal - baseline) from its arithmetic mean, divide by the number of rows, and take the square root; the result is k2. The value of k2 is 5.7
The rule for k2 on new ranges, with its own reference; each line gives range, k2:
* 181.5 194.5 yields 12.4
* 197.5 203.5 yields 5.2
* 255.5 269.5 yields 4.3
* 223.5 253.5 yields 4.8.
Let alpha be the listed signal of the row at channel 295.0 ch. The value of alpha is 260.7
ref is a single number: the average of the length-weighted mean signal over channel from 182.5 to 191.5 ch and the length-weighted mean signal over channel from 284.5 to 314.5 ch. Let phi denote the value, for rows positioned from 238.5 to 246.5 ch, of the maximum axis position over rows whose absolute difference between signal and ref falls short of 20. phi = 246.0 ch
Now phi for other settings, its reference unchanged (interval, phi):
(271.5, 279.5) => 279.0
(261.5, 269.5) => 269.0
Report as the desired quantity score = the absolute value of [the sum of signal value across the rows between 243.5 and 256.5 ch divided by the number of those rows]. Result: 199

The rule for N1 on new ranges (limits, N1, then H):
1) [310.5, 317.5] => 12.4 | 248.3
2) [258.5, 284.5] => 11.8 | 236.9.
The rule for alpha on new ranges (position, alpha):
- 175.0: 153.5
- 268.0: 219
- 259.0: 205.5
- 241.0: 194.2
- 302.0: 241.5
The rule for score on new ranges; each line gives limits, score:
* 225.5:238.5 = 188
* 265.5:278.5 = 219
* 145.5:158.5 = 152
